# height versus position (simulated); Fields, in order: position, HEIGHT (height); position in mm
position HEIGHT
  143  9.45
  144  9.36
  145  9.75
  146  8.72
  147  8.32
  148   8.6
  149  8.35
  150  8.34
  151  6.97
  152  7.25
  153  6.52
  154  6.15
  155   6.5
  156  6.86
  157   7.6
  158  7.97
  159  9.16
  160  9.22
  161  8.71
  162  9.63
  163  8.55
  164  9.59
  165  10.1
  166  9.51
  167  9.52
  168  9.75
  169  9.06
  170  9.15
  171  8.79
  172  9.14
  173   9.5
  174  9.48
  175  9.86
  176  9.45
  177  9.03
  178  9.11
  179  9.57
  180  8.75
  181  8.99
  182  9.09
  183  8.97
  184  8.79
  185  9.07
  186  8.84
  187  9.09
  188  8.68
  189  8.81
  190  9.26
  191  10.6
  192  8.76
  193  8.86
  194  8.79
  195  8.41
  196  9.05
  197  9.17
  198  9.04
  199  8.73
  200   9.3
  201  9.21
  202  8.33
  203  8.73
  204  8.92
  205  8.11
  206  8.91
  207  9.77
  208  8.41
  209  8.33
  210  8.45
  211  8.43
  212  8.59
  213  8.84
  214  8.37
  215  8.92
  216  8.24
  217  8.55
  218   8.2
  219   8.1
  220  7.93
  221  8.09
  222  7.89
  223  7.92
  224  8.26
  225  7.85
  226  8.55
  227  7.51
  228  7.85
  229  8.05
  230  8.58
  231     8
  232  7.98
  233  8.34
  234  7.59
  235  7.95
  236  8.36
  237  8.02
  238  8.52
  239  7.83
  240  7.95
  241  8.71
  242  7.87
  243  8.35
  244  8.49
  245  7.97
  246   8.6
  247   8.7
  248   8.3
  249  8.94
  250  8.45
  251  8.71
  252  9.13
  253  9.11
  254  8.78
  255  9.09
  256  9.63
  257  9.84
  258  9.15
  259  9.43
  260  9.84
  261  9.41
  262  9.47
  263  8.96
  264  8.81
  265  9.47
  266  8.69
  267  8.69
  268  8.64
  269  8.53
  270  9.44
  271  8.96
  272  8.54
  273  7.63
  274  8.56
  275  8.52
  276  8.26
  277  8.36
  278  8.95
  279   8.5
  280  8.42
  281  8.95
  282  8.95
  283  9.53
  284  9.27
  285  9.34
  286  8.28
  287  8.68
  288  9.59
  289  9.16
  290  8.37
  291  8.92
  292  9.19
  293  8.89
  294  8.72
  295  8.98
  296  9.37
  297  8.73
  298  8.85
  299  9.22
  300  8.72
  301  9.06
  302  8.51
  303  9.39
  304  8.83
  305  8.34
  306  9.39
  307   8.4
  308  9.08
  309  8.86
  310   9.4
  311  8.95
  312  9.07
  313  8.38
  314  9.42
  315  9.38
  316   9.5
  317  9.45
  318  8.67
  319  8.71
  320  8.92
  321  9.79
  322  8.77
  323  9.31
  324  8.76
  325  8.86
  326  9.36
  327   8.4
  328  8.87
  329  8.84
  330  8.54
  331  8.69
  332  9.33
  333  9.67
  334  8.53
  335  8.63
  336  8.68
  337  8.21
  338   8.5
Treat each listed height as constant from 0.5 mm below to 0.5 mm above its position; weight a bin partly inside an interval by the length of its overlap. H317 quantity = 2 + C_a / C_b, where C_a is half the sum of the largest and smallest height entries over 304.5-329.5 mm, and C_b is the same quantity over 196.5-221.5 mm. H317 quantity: 3.02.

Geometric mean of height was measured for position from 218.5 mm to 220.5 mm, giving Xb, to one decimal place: 8.0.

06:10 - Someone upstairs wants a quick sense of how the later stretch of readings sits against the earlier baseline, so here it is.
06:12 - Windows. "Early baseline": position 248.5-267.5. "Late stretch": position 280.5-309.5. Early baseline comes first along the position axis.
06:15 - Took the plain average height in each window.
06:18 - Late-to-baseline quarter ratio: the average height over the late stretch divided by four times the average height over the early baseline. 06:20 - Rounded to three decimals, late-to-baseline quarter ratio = 0.245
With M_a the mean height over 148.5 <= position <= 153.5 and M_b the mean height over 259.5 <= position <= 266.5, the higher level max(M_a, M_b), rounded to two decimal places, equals 9.24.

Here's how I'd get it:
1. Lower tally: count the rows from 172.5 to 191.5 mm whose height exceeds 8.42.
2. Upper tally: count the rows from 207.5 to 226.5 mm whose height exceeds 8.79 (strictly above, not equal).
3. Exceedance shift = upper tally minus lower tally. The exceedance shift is -17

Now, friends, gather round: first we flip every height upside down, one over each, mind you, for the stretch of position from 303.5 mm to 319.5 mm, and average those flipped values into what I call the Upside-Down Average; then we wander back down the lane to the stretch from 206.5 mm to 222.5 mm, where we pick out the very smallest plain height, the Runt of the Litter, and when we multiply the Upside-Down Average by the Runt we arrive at 0.88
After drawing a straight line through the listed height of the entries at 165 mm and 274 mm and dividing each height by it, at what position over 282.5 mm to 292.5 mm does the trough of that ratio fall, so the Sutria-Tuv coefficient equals 286 mm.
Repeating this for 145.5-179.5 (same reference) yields 154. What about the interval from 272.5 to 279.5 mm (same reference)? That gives 273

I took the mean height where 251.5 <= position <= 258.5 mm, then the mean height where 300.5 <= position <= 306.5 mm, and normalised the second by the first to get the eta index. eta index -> 0.96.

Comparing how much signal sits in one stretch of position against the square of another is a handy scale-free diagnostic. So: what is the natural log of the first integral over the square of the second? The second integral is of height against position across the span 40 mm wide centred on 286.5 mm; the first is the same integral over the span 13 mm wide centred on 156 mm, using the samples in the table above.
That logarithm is -7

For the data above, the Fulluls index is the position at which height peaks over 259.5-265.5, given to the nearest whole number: 260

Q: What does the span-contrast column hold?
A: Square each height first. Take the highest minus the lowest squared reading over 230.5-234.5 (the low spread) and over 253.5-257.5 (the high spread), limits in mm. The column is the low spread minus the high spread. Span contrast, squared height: -7.8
